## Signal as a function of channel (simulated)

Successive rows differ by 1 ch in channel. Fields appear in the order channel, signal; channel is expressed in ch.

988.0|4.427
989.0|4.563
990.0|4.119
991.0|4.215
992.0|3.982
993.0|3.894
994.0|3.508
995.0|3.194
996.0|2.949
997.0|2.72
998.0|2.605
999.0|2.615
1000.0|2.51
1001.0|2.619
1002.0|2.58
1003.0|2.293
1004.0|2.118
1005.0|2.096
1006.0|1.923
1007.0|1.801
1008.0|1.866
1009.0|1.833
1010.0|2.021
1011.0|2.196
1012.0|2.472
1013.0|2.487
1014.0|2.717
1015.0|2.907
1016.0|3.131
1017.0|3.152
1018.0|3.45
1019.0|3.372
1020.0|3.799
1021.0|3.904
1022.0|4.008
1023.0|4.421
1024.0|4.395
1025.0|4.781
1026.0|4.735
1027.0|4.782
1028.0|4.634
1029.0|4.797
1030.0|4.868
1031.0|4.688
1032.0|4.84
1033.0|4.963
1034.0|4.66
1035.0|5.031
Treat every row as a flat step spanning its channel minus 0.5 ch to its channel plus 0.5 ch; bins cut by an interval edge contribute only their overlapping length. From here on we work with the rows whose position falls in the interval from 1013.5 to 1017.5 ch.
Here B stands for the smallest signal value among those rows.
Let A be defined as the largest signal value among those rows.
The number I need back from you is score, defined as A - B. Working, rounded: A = 3.152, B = 2.717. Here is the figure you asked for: 0.4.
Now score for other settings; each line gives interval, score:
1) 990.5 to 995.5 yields 1.0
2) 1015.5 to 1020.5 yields 0.7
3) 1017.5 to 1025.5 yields 1.4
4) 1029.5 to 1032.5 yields 0.2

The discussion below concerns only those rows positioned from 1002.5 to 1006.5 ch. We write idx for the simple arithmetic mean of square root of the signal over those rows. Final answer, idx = 1.45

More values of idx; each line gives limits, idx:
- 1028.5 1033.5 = 2.20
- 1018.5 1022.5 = 1.94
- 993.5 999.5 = 1.71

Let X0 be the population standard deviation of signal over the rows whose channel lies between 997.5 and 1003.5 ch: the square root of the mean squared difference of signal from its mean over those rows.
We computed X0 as 0.12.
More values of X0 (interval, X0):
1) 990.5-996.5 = 0.45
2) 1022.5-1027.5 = 0.18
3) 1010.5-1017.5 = 0.33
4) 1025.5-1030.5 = 0.08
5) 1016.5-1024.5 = 0.44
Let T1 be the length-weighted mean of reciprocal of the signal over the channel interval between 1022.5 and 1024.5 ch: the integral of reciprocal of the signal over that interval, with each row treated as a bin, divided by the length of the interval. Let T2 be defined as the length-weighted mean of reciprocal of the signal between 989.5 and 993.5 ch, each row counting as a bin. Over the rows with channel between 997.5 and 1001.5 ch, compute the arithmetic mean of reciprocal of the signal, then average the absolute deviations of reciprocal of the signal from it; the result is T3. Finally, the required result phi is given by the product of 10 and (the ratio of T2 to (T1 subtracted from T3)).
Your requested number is -11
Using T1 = 0.23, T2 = 0.25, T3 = 0.006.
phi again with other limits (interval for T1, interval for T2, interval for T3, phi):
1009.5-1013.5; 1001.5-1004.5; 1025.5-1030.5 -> -10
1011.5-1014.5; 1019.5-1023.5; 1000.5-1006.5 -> -7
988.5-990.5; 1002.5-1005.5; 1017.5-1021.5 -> -22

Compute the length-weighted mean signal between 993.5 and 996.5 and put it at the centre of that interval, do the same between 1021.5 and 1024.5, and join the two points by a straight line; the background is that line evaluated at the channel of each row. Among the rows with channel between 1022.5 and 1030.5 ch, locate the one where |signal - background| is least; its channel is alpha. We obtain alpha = 1024.0 ch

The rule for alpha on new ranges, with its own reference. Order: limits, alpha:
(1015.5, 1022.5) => 1022.0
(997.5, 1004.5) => 998.0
